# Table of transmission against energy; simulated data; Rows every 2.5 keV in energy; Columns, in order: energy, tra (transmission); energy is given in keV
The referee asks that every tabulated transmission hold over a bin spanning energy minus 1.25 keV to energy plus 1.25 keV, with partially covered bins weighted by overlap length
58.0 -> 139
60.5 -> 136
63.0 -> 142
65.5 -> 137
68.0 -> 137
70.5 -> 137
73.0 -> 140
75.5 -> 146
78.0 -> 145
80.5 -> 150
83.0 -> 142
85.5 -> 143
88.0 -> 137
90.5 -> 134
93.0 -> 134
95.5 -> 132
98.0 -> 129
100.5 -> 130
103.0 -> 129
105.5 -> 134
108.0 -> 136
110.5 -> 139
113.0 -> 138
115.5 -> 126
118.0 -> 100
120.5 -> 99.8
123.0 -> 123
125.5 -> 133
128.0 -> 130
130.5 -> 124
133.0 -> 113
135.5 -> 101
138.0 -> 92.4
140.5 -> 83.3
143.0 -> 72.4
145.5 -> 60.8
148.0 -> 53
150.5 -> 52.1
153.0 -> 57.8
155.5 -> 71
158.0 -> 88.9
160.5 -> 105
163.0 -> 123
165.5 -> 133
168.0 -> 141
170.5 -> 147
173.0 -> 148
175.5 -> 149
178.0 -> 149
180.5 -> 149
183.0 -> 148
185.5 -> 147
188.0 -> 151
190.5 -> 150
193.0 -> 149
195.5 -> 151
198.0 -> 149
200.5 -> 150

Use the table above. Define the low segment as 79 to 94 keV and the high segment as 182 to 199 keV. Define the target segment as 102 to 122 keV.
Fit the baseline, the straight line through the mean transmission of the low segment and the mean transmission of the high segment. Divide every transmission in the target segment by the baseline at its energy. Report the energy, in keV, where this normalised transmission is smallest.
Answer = 120.5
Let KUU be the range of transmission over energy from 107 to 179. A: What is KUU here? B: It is 97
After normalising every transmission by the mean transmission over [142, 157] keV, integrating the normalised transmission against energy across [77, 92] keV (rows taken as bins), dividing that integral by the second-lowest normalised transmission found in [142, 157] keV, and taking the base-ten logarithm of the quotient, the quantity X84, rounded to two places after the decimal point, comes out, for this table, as 1.60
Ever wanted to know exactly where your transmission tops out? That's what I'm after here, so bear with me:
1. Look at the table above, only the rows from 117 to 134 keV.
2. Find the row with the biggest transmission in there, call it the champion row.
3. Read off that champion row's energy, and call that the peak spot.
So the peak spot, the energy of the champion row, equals 125.5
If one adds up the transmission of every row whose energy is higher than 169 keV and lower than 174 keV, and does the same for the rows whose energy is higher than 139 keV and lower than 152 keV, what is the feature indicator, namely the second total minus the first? 27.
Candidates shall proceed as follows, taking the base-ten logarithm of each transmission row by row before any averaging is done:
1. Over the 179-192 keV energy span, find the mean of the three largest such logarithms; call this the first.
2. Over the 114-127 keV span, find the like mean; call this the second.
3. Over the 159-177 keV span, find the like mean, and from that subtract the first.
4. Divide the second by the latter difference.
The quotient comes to -361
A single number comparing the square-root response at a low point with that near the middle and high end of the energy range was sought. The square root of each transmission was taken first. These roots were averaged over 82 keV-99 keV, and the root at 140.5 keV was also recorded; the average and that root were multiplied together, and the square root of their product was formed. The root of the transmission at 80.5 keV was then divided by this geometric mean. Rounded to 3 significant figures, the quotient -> 1.19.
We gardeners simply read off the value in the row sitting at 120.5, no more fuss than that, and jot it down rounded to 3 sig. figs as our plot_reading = 99.8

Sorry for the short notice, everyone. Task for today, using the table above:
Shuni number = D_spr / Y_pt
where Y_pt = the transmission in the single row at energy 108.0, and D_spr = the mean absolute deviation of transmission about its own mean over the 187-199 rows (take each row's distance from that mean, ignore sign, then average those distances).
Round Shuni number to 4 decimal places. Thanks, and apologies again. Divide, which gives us 0.0059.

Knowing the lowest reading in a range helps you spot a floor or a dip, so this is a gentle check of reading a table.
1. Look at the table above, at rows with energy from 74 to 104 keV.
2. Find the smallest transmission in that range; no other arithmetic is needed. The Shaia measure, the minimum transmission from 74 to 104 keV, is 129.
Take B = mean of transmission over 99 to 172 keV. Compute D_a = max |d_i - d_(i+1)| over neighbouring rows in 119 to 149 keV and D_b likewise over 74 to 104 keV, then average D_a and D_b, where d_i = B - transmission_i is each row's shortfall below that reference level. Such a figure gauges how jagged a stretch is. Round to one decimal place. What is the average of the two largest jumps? 15.6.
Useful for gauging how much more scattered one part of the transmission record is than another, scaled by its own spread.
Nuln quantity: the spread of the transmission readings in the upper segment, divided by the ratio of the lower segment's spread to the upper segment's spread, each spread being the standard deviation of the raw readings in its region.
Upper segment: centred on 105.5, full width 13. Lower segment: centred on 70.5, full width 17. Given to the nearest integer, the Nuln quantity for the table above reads 4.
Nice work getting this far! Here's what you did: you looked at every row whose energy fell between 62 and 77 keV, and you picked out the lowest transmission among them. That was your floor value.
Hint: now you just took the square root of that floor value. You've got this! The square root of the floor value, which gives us 11.7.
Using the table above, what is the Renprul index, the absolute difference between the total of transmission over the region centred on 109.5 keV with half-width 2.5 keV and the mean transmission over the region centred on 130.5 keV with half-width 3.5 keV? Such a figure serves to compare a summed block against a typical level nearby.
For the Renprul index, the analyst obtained 153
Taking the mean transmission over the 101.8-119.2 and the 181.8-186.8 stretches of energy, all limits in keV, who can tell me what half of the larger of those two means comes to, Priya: 73.8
